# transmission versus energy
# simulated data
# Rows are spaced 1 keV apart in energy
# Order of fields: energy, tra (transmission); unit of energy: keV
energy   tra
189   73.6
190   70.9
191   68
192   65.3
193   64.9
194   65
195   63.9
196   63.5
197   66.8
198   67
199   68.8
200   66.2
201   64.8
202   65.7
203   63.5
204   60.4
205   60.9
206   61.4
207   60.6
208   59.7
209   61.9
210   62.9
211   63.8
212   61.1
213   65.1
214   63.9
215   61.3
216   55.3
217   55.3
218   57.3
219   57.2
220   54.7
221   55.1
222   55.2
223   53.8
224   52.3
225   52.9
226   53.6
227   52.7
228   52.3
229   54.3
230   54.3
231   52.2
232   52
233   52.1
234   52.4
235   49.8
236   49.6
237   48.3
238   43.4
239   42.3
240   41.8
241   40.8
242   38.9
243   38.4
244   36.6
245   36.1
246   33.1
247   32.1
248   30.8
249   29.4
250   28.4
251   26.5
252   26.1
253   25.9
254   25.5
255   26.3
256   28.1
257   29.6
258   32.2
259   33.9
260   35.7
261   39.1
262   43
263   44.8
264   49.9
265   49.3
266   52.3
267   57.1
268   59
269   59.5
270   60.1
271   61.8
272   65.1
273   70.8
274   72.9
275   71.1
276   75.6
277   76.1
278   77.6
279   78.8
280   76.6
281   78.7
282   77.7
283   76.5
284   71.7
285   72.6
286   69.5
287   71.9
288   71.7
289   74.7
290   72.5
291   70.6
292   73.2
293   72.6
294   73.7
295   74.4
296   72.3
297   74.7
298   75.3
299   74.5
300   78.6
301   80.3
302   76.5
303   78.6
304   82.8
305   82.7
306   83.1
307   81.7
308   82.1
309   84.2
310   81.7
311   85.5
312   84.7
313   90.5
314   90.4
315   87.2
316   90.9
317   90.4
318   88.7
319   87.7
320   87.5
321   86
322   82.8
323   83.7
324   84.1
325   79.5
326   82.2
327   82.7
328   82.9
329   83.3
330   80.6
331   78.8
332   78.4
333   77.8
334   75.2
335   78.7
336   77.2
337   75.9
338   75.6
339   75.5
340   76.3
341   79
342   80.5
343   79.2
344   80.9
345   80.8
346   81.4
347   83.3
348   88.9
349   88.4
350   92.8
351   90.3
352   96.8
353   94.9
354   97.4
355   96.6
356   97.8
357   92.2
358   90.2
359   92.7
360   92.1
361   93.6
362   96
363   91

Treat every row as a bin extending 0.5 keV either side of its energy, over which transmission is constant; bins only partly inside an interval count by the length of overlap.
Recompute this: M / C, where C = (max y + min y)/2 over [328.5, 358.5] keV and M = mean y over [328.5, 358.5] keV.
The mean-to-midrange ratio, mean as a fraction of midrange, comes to 0.97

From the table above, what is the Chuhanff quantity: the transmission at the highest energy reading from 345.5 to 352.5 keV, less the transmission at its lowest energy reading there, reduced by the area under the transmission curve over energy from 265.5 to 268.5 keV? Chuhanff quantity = -153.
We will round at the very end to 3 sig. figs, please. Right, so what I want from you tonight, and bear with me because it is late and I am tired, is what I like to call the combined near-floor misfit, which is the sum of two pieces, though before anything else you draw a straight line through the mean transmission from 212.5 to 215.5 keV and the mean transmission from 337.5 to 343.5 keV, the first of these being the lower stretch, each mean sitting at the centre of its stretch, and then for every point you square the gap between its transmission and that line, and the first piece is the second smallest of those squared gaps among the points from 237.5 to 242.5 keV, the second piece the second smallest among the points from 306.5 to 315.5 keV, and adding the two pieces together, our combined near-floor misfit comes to 634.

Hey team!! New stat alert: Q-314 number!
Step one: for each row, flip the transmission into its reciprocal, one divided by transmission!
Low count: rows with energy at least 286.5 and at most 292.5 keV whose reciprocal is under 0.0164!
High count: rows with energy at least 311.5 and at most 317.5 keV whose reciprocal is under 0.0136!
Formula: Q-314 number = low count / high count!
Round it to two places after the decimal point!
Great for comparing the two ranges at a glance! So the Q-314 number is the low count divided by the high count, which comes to 1.00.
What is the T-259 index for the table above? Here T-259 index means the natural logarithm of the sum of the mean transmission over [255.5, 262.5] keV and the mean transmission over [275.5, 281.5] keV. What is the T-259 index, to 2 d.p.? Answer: 4.72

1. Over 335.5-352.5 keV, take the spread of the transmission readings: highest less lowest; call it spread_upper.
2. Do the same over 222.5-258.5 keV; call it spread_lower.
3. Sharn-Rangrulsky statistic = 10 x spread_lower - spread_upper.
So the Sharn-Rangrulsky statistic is 267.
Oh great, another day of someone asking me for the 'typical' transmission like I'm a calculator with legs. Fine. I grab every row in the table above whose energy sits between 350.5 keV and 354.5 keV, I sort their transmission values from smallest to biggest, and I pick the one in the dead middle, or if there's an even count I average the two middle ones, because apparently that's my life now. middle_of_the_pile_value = 96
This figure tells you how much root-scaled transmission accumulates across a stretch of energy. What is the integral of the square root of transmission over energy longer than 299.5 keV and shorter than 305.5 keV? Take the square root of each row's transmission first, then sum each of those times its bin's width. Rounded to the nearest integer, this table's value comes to 54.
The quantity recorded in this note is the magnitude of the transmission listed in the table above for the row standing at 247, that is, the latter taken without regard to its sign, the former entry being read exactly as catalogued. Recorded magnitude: 32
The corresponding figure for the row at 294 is 74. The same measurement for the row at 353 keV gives 95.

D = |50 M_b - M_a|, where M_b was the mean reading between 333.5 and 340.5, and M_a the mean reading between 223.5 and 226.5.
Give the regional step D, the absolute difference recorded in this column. 3764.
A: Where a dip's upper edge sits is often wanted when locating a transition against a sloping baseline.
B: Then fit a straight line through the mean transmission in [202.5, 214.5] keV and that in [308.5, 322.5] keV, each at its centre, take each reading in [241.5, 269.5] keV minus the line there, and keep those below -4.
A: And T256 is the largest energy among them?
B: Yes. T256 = 269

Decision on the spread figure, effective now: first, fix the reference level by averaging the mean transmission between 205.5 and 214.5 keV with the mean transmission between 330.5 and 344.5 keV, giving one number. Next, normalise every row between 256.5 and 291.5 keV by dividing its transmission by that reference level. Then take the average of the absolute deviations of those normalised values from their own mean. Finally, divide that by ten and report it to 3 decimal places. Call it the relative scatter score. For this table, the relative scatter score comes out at 0.019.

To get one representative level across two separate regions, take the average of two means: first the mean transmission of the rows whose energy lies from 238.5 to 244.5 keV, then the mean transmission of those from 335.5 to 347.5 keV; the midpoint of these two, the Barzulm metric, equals 59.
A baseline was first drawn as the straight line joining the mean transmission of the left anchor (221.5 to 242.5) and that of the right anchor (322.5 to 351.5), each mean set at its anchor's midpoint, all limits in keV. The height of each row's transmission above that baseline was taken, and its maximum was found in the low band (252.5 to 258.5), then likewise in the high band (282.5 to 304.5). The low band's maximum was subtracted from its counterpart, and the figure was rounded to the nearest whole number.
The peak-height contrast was 37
